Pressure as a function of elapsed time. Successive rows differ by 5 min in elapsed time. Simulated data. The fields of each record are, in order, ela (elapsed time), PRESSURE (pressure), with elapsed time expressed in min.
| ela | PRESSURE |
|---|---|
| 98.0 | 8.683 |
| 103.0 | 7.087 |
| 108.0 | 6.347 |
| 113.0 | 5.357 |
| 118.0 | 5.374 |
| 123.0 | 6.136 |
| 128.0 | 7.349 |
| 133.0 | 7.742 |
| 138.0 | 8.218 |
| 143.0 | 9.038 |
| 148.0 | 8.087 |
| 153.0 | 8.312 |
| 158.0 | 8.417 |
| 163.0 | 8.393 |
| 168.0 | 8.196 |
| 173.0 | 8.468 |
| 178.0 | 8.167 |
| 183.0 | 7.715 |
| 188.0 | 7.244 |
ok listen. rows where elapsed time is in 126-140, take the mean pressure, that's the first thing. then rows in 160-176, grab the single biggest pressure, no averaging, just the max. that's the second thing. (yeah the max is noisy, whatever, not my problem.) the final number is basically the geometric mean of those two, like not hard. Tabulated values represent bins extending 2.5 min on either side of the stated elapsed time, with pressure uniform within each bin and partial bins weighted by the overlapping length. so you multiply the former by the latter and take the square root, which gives 8.11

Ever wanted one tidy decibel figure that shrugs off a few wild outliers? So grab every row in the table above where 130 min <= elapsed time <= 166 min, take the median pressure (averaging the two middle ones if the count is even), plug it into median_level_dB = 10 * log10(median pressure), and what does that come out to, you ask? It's 9.20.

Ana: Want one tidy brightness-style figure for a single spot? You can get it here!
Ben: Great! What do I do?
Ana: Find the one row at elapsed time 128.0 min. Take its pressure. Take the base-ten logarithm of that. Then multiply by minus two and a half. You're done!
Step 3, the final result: -2.17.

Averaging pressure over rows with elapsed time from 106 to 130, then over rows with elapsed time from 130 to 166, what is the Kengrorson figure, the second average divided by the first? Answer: 1.36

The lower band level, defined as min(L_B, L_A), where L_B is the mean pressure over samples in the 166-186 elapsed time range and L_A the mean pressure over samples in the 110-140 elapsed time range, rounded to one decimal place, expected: 6.7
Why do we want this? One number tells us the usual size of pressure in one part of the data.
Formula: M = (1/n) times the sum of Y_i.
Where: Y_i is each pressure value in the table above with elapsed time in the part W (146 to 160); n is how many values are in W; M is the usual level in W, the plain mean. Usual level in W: 8.27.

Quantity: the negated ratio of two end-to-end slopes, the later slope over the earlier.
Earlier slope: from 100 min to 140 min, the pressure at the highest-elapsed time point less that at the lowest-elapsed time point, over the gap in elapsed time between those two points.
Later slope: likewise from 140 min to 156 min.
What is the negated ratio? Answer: 2.2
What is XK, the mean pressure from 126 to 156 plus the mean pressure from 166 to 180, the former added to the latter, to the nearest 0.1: 16.4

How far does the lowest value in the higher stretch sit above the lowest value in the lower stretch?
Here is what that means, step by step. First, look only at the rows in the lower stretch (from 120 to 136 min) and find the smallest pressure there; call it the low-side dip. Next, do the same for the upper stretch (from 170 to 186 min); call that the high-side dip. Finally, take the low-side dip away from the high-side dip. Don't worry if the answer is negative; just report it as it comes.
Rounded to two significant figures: 1.6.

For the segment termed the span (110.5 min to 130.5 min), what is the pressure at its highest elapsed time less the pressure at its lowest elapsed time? 2.0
